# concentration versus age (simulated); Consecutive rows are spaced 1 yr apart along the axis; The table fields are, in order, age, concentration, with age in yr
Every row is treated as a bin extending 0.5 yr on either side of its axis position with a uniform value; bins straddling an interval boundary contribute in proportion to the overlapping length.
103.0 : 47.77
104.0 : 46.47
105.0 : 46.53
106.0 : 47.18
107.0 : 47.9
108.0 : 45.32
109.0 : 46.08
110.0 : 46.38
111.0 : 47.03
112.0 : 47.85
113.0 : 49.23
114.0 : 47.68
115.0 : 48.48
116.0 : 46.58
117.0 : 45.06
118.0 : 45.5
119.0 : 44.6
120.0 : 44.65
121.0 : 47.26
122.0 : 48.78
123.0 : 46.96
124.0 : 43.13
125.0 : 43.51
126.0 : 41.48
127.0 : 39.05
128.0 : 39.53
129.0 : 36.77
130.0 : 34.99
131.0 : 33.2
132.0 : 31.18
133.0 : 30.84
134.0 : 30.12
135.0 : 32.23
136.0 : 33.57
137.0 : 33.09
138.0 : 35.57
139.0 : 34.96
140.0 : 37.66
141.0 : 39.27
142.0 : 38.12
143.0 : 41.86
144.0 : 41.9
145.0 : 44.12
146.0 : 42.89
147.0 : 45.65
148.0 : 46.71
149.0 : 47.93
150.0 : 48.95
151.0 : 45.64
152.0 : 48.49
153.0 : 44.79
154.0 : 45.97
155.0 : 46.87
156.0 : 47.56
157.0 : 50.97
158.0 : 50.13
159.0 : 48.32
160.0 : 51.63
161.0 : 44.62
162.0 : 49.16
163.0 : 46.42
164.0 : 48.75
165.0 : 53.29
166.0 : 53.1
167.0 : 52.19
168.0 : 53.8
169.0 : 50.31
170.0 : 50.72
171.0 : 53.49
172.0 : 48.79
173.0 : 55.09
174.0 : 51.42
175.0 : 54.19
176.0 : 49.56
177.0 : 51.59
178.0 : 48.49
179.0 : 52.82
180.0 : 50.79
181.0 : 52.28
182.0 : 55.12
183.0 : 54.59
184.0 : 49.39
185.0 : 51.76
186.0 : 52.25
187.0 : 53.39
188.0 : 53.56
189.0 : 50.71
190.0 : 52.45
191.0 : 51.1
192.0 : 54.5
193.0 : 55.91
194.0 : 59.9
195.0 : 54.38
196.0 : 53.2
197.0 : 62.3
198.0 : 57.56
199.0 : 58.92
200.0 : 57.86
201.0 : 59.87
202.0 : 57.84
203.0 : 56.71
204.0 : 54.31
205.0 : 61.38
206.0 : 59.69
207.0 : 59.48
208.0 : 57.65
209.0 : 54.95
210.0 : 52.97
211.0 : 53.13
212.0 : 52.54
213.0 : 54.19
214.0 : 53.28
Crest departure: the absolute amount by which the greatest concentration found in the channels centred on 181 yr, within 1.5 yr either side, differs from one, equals 54.1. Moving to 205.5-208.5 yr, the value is 58.7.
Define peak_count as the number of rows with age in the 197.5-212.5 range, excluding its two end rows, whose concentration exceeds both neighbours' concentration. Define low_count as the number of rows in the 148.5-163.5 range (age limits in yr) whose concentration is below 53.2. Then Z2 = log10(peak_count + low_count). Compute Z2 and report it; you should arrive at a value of 1.28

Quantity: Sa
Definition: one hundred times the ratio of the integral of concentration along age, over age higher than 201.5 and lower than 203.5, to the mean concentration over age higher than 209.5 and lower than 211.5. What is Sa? 216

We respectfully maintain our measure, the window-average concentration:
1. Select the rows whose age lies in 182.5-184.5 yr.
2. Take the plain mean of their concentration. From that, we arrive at 52.0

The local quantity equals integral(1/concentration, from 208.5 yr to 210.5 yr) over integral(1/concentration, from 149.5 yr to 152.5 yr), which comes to 0.59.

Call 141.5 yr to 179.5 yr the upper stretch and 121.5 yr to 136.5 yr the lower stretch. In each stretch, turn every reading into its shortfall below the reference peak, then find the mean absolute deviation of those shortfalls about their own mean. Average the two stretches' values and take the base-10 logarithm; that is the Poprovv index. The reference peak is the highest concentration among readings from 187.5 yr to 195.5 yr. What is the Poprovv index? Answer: 0.61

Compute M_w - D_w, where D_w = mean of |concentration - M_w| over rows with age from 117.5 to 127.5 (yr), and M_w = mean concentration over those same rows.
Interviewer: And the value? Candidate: 42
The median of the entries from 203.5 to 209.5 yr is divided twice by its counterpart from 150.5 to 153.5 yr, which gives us 0.028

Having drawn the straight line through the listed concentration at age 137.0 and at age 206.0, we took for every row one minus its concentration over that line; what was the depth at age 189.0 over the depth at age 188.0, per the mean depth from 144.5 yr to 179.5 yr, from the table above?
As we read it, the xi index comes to 19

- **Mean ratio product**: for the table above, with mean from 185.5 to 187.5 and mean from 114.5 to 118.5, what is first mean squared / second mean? 60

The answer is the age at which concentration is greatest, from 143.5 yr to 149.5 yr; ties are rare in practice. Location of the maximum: 149.0 yr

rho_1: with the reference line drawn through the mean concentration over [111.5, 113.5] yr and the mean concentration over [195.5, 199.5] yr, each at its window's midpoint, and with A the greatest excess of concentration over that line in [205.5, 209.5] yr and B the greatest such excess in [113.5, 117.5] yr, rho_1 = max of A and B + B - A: 0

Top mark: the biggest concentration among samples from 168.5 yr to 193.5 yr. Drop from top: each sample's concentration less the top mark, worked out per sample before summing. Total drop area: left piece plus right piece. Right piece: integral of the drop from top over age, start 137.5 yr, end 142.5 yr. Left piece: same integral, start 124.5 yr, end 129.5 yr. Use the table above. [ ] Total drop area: -173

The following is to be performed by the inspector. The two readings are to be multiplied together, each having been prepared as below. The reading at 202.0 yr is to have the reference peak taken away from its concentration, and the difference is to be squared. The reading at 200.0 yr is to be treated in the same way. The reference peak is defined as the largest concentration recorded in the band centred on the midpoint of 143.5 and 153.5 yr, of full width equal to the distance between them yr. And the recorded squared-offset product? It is 6274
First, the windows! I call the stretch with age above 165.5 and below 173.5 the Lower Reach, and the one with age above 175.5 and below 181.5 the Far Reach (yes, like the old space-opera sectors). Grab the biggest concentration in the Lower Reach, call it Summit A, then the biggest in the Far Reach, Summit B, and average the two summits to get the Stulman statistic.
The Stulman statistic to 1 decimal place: 54.0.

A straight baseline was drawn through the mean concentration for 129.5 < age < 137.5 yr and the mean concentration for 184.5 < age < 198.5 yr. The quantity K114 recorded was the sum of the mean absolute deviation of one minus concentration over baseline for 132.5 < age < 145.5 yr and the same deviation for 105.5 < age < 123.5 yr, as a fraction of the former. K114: 3.1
